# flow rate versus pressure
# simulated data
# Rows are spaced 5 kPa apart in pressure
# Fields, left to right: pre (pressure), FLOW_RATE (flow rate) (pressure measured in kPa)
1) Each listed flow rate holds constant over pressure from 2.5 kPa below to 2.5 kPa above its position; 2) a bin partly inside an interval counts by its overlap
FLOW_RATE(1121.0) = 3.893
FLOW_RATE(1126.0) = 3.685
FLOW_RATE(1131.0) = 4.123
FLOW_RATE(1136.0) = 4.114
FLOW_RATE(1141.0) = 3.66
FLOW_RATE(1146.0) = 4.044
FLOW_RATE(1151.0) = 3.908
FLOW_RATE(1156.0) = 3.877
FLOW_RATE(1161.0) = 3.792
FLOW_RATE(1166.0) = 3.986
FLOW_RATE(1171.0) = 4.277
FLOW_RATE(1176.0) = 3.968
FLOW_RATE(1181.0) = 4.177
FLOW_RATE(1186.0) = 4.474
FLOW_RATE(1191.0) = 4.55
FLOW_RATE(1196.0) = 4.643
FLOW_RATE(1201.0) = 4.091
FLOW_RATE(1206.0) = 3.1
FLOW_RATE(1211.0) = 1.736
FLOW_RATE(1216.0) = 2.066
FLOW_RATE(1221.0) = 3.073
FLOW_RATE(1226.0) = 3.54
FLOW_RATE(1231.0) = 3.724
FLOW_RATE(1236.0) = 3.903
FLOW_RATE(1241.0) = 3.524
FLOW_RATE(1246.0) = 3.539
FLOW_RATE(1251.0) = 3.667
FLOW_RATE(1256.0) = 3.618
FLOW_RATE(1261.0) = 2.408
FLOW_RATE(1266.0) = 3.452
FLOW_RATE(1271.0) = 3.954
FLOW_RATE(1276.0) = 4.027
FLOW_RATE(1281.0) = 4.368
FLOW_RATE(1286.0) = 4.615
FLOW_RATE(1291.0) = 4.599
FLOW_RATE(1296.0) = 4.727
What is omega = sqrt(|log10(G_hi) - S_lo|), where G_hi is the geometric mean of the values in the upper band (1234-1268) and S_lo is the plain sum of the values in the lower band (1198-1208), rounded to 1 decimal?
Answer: 2.6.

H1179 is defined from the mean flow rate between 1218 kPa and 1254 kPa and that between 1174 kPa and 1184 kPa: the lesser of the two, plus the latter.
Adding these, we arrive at 7.64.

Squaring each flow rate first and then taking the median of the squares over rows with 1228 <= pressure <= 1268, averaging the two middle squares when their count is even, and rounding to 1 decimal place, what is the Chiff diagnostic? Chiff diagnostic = 12.8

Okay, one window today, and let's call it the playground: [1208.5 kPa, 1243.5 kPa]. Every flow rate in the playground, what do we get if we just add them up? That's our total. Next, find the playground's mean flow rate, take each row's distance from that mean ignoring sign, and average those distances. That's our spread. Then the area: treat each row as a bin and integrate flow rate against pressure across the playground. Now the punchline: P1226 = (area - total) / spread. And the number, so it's 128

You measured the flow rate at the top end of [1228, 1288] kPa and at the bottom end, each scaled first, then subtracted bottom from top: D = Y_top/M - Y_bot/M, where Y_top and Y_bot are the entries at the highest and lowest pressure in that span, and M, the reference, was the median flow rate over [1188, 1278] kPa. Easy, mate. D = 0.25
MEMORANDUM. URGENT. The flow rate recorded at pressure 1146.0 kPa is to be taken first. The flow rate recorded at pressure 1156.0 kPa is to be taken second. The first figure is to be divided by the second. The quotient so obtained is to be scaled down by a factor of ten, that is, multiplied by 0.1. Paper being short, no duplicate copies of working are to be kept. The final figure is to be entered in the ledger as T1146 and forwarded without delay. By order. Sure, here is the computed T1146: 0.104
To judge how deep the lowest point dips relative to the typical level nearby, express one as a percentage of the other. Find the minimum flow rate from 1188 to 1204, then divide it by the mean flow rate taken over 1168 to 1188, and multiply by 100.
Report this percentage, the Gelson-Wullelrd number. 97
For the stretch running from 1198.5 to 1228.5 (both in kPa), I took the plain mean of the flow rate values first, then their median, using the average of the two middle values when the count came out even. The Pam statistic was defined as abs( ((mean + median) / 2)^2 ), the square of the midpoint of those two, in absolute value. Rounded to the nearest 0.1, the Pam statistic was 9.1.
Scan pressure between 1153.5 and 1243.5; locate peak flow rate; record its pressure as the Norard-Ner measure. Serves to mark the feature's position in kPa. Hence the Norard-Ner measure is 1196.0 kPa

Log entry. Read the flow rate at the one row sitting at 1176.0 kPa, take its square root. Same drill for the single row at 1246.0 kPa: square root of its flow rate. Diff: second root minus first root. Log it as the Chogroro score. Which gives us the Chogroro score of -0.11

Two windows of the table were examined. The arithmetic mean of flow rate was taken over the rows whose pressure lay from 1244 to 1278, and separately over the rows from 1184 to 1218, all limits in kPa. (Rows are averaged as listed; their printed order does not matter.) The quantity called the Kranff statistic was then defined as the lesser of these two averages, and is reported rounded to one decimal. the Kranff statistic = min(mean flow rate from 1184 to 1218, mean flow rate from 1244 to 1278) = 3.5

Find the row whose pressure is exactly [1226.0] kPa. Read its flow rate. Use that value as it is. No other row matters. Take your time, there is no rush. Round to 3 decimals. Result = 3.540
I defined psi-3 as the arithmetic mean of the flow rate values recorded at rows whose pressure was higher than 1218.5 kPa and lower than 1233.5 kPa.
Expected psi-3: 3.4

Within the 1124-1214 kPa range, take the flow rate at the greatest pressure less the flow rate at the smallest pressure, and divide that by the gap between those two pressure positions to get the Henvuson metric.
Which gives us -0.02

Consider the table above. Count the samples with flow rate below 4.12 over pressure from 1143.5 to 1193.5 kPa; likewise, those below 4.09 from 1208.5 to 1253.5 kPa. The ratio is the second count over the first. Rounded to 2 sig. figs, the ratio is 1.5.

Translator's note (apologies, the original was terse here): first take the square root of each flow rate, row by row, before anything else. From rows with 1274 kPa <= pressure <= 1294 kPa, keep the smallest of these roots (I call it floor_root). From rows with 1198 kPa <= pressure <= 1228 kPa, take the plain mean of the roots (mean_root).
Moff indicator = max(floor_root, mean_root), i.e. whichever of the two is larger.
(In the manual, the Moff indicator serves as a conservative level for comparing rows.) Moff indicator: 2.01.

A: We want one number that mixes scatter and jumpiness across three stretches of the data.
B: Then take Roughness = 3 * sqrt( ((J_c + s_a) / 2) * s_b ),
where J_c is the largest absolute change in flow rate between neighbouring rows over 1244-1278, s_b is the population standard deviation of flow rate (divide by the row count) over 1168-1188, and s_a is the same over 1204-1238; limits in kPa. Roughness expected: 1.27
